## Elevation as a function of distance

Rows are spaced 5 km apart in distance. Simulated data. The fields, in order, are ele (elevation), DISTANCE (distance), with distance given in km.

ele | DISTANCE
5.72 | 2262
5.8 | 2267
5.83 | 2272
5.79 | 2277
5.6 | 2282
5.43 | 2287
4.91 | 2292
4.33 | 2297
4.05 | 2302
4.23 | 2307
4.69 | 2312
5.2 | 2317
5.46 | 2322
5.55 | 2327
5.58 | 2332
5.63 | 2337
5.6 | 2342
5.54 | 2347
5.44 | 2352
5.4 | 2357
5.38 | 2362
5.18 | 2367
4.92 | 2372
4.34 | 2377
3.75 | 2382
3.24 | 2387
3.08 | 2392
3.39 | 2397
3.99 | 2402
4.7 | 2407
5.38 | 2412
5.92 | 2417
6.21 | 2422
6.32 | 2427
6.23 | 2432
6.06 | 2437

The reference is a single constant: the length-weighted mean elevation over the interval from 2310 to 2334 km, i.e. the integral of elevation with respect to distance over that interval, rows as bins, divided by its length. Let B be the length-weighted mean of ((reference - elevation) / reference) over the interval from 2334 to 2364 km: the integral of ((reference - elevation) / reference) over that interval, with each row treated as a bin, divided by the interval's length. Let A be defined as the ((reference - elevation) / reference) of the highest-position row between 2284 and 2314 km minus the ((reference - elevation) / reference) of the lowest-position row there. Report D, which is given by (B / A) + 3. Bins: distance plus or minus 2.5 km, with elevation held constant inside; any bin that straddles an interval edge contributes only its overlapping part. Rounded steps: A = 0.14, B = -0.04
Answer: 2.73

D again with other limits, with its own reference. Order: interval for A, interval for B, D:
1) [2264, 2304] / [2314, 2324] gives 3.01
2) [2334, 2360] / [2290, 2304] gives 6.81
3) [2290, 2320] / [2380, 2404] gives -3.31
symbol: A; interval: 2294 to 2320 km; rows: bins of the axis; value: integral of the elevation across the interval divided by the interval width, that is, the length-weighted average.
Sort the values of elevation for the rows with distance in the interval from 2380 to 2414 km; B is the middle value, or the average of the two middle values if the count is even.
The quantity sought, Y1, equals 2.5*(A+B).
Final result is 21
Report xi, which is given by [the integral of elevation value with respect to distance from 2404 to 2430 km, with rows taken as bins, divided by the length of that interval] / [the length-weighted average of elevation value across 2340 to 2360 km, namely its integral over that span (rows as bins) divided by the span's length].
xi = 1.04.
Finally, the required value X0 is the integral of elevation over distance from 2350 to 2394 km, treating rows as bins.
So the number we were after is 199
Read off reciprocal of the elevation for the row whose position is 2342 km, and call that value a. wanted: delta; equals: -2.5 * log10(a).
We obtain 1.87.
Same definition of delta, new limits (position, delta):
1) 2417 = 1.93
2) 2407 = 1.68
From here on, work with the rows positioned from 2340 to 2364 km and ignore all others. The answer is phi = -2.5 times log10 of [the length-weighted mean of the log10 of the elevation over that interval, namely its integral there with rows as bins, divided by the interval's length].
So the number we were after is 0.330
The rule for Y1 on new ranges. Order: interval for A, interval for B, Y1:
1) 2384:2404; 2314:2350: 22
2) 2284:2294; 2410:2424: 28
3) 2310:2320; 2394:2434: 27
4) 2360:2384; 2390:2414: 22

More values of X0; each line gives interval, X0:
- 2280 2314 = 161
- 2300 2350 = 258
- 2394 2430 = 184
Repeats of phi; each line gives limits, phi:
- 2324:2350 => 0.318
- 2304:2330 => 0.390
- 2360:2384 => 0.434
